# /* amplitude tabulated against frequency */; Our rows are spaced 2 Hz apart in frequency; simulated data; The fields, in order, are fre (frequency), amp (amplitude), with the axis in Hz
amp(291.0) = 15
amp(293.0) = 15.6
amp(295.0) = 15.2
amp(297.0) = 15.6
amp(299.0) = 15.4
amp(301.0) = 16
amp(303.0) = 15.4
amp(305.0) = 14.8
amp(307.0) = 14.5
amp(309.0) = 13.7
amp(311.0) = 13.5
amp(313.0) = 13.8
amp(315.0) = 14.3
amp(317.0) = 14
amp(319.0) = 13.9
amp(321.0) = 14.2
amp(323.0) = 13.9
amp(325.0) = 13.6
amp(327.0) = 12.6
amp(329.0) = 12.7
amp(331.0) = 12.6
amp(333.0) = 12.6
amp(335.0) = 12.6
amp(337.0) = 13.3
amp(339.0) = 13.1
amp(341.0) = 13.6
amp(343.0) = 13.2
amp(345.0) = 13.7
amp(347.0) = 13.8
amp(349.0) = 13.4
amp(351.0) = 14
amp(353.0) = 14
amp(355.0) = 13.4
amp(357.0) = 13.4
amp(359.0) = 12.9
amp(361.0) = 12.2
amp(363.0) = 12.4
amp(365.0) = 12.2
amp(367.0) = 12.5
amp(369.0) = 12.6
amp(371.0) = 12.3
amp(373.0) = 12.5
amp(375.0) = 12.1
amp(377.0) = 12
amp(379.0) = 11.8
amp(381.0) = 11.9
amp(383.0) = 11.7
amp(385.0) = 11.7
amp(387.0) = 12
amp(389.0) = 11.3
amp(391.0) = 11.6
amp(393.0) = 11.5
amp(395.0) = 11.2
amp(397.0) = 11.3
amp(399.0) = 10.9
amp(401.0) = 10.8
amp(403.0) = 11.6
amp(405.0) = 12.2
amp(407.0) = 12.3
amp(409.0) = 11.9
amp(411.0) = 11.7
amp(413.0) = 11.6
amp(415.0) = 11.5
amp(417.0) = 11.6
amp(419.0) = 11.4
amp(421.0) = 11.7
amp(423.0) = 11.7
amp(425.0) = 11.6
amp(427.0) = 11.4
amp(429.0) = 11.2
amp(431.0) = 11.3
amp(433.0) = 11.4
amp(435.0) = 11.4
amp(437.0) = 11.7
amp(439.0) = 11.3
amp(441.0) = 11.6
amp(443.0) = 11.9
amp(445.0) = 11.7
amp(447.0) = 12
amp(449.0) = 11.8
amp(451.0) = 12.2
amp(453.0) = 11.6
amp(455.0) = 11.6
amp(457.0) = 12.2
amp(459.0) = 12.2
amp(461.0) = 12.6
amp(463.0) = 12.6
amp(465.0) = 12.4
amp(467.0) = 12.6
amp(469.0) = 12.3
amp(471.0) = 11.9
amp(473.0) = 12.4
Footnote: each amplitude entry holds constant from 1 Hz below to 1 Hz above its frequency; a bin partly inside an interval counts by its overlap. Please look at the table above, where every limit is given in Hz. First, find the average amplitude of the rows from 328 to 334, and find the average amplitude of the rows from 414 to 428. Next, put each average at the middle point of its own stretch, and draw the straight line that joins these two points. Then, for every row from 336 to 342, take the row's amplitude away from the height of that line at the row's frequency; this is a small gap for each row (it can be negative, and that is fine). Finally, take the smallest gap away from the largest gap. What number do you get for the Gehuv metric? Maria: 0.52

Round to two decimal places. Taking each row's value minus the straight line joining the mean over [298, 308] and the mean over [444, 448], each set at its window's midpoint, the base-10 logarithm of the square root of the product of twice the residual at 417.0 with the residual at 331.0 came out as 0.28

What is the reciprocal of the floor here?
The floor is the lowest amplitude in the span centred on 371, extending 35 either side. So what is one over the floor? 0.093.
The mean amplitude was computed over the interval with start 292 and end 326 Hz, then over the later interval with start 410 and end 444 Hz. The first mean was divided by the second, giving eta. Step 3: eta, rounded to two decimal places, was 1.26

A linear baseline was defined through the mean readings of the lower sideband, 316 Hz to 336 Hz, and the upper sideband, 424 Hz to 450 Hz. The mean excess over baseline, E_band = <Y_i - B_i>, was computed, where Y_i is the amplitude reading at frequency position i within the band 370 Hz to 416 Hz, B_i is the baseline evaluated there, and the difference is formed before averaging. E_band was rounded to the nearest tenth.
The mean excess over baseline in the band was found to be -0.5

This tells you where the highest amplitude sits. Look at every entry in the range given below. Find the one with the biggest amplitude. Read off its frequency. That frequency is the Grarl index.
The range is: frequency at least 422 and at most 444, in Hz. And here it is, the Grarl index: 443.0 Hz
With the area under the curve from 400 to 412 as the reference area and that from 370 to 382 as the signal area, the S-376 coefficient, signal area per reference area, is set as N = 1.03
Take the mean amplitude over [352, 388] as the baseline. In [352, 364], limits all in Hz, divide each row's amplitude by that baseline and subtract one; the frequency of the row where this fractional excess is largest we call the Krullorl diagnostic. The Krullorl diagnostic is 353.0 Hz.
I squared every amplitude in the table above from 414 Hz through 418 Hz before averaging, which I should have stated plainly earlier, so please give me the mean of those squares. 133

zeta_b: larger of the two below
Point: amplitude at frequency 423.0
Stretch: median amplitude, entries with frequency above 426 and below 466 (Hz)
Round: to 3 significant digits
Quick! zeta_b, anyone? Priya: 11.7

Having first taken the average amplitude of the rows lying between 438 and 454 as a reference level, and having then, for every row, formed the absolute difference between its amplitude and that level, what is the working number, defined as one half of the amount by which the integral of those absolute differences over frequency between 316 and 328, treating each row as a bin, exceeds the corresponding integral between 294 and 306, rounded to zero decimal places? -10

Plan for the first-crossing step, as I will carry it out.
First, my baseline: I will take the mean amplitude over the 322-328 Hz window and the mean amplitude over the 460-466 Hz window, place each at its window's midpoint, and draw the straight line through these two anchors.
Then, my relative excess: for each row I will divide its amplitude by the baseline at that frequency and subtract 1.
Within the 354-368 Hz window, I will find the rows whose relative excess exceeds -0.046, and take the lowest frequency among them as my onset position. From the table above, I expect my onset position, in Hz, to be 355.0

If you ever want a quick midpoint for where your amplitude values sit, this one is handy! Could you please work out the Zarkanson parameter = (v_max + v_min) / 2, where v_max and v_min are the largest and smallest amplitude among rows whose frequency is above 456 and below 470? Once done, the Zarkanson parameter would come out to 12.4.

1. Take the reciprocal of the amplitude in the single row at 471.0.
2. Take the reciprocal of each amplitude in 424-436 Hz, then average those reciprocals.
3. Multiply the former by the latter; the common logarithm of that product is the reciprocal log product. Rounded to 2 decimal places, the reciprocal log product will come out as -2.13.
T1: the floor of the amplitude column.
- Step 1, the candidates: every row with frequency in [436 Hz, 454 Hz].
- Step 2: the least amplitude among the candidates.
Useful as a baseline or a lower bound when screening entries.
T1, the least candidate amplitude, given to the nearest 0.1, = 11.3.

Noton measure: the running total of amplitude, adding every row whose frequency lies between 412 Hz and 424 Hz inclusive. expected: 69.5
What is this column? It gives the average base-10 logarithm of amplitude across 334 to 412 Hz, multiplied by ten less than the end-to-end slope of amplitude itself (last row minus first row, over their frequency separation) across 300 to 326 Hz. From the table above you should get -11.02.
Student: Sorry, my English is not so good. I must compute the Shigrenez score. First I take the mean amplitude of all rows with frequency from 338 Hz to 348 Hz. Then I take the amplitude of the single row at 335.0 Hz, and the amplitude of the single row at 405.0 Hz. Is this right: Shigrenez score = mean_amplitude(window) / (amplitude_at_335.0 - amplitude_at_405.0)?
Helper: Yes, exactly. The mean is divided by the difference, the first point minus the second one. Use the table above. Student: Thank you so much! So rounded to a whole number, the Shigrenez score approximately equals 34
